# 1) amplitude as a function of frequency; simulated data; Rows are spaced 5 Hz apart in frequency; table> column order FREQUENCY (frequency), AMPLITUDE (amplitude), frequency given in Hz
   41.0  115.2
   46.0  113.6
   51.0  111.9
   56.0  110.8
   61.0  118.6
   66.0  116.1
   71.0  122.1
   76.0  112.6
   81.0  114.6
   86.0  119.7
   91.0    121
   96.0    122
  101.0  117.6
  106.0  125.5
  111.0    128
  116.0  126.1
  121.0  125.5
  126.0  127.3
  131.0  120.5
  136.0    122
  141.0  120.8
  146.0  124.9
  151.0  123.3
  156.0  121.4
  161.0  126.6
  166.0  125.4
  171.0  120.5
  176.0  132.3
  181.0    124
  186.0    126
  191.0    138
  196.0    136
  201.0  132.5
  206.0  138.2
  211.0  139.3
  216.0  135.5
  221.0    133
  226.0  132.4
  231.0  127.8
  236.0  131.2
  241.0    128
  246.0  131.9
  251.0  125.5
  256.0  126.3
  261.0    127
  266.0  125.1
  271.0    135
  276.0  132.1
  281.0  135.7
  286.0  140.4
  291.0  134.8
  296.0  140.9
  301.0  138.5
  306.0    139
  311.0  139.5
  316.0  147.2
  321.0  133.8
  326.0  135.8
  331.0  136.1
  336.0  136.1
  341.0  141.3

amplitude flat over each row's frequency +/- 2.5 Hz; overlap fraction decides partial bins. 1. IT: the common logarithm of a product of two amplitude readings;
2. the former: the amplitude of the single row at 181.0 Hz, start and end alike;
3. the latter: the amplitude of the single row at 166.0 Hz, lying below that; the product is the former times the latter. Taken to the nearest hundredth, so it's 4.19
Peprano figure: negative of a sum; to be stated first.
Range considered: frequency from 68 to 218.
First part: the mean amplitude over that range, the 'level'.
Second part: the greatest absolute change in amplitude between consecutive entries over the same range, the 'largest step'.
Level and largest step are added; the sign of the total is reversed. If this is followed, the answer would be -138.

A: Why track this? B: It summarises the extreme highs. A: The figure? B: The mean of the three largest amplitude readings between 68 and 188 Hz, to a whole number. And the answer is 129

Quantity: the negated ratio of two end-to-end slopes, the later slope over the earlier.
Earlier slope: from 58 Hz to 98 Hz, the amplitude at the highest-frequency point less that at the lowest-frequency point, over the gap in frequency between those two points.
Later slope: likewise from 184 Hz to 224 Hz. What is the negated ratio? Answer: -2.1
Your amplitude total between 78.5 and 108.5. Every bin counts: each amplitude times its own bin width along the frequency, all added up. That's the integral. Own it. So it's 3602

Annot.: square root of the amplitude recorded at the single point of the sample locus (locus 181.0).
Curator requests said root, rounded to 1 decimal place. 11.1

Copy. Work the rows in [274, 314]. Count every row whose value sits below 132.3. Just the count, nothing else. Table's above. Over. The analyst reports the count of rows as 1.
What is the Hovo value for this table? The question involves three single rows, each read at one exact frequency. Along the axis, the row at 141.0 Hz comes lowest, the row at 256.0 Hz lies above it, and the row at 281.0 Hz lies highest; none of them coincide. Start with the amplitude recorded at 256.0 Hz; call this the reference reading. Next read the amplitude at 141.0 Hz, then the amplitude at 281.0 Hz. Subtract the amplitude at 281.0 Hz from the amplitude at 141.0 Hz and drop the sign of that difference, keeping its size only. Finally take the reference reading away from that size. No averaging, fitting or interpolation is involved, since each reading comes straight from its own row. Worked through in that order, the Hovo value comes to -111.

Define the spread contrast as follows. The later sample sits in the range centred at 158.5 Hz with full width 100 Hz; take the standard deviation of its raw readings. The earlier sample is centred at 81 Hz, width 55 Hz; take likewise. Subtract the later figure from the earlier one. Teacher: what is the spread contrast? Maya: -1.2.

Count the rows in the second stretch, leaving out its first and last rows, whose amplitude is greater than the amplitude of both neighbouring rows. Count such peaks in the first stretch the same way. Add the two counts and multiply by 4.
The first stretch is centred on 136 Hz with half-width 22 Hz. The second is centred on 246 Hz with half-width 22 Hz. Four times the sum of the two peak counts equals 24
